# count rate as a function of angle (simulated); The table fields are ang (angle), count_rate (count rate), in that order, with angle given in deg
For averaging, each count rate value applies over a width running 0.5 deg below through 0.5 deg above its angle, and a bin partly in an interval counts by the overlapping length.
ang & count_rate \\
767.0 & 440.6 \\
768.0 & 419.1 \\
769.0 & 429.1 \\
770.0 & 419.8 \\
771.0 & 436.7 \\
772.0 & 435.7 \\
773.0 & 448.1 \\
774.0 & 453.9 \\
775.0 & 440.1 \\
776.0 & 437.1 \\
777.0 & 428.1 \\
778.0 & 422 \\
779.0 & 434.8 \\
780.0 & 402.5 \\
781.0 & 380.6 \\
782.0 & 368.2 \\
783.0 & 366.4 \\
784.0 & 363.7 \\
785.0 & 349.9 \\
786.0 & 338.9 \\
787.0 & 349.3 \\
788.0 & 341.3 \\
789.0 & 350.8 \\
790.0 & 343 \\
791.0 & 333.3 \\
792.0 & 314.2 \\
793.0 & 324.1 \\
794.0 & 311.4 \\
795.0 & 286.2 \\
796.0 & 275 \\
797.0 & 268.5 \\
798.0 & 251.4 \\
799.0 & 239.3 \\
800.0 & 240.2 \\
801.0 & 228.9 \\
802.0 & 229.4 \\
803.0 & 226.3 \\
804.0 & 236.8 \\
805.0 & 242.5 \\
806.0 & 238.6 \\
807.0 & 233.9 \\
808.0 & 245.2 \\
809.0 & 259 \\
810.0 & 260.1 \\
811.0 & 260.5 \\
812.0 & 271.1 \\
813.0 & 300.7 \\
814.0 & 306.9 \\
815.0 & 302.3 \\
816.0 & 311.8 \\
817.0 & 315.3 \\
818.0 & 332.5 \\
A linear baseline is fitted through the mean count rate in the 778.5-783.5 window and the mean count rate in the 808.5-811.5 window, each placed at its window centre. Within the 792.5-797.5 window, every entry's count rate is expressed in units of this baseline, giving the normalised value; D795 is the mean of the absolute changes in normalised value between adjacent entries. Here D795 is 0.0300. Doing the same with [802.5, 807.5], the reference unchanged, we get 0.0213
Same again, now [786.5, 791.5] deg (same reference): 0.0185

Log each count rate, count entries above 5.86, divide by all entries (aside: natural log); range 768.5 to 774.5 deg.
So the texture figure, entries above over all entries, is 1.0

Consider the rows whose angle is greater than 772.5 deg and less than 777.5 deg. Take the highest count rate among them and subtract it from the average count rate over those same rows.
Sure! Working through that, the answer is -12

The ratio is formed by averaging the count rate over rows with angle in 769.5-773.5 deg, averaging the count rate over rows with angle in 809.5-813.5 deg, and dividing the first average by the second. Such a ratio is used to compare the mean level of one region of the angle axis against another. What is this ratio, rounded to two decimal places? 1.59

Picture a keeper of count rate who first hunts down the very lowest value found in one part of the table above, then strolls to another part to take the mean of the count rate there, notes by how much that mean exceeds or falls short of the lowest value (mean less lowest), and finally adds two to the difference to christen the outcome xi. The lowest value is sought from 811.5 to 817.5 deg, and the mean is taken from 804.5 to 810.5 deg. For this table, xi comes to -23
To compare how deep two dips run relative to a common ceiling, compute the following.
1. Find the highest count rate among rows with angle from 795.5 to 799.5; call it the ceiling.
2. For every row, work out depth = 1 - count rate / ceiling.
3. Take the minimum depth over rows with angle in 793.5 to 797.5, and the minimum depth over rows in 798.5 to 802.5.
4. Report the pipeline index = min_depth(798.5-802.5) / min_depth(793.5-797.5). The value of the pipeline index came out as -1.0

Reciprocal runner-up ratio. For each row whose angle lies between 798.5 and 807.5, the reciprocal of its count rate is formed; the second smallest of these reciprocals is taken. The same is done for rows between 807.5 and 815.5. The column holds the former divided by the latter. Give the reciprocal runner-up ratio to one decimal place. 1.3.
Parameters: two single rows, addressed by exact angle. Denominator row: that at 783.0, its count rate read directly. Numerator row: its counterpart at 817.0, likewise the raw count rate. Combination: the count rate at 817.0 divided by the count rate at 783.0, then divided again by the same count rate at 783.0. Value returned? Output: 0.0023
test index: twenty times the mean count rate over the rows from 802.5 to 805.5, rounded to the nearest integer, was 4704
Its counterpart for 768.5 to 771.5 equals 8571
